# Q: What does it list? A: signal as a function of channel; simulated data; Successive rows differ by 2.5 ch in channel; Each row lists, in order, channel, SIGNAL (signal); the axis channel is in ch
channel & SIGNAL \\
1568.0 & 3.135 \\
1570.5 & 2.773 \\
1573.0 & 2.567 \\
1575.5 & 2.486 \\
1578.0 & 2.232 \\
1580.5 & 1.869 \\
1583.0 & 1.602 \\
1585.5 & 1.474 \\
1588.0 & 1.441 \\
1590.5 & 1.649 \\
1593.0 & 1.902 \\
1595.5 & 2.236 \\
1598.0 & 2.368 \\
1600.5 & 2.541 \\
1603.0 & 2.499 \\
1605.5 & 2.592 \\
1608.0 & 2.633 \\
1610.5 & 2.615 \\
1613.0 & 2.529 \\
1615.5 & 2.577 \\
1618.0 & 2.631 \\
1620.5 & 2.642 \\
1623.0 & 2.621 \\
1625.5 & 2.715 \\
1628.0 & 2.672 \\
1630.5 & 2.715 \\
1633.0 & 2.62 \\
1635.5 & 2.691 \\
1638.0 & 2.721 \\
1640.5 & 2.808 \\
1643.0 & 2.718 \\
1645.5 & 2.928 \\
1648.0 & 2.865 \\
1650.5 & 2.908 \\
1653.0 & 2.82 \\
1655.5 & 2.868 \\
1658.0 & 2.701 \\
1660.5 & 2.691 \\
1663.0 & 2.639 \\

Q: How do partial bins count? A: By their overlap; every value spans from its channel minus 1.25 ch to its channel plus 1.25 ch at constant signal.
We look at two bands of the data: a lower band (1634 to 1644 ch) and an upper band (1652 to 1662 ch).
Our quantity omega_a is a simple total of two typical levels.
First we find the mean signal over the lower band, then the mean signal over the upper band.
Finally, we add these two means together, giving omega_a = 5.50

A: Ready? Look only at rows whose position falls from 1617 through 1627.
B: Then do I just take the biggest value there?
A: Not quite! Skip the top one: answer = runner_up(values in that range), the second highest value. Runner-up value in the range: 2.642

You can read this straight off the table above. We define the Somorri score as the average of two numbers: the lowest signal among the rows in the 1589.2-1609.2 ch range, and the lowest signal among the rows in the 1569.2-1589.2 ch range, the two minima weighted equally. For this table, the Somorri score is 1.5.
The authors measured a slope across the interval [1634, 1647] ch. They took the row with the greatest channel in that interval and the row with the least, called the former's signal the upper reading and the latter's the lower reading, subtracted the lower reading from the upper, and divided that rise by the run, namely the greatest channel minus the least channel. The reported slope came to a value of 0.024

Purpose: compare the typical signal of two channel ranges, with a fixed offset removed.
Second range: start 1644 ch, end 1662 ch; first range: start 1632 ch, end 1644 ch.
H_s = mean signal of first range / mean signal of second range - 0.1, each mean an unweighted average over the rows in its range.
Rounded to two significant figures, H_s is 0.86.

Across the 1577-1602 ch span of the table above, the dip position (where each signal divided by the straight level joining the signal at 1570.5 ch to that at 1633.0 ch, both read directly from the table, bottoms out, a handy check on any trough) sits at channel 1588.0 ch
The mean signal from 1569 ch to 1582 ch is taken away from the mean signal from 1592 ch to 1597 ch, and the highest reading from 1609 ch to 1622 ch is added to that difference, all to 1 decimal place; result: 2.3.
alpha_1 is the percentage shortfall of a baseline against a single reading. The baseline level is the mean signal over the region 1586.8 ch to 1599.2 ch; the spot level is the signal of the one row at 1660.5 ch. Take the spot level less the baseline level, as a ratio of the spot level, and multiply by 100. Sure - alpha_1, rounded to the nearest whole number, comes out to 29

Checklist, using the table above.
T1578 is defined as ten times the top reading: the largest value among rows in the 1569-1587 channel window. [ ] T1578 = 27.7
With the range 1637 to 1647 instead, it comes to 29.3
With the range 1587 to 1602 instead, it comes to 25.4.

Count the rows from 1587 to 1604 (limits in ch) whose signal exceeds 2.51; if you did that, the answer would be 1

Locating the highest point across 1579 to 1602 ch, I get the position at 1600.5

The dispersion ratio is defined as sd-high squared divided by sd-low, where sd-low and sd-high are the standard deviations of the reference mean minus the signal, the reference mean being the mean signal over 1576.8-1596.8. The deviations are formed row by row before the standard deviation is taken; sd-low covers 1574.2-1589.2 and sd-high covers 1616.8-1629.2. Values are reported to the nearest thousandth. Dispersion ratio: 0.003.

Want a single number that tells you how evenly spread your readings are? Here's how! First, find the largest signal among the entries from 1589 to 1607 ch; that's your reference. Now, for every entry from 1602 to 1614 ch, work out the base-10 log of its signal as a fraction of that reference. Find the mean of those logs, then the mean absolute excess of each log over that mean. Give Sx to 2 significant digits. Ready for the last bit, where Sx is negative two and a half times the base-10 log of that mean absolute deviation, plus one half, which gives 5.7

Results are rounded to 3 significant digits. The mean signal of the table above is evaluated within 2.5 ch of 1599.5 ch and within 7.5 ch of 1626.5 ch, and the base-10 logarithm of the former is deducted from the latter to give 2.27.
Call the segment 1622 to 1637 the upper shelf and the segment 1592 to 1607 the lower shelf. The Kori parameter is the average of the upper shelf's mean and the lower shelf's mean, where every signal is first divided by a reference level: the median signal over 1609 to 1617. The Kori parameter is 0.98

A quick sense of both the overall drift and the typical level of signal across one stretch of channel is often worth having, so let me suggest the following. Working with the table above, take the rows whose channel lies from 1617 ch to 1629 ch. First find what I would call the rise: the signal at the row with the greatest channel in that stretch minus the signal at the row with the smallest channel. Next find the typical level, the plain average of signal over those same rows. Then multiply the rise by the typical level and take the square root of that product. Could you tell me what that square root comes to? 0.33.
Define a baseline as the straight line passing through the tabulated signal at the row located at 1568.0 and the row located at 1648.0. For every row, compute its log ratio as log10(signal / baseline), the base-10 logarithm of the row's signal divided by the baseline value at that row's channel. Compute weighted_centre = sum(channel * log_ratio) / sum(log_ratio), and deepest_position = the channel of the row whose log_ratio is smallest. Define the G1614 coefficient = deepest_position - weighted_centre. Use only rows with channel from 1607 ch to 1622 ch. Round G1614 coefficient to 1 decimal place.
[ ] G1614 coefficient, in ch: -1.0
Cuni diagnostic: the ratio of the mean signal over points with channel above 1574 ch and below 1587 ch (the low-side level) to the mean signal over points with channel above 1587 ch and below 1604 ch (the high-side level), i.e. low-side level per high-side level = 0.92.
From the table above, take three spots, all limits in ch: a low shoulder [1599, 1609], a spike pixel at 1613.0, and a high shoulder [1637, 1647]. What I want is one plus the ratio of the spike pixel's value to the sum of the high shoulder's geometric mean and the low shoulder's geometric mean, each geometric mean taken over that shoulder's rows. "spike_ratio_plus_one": 1.47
